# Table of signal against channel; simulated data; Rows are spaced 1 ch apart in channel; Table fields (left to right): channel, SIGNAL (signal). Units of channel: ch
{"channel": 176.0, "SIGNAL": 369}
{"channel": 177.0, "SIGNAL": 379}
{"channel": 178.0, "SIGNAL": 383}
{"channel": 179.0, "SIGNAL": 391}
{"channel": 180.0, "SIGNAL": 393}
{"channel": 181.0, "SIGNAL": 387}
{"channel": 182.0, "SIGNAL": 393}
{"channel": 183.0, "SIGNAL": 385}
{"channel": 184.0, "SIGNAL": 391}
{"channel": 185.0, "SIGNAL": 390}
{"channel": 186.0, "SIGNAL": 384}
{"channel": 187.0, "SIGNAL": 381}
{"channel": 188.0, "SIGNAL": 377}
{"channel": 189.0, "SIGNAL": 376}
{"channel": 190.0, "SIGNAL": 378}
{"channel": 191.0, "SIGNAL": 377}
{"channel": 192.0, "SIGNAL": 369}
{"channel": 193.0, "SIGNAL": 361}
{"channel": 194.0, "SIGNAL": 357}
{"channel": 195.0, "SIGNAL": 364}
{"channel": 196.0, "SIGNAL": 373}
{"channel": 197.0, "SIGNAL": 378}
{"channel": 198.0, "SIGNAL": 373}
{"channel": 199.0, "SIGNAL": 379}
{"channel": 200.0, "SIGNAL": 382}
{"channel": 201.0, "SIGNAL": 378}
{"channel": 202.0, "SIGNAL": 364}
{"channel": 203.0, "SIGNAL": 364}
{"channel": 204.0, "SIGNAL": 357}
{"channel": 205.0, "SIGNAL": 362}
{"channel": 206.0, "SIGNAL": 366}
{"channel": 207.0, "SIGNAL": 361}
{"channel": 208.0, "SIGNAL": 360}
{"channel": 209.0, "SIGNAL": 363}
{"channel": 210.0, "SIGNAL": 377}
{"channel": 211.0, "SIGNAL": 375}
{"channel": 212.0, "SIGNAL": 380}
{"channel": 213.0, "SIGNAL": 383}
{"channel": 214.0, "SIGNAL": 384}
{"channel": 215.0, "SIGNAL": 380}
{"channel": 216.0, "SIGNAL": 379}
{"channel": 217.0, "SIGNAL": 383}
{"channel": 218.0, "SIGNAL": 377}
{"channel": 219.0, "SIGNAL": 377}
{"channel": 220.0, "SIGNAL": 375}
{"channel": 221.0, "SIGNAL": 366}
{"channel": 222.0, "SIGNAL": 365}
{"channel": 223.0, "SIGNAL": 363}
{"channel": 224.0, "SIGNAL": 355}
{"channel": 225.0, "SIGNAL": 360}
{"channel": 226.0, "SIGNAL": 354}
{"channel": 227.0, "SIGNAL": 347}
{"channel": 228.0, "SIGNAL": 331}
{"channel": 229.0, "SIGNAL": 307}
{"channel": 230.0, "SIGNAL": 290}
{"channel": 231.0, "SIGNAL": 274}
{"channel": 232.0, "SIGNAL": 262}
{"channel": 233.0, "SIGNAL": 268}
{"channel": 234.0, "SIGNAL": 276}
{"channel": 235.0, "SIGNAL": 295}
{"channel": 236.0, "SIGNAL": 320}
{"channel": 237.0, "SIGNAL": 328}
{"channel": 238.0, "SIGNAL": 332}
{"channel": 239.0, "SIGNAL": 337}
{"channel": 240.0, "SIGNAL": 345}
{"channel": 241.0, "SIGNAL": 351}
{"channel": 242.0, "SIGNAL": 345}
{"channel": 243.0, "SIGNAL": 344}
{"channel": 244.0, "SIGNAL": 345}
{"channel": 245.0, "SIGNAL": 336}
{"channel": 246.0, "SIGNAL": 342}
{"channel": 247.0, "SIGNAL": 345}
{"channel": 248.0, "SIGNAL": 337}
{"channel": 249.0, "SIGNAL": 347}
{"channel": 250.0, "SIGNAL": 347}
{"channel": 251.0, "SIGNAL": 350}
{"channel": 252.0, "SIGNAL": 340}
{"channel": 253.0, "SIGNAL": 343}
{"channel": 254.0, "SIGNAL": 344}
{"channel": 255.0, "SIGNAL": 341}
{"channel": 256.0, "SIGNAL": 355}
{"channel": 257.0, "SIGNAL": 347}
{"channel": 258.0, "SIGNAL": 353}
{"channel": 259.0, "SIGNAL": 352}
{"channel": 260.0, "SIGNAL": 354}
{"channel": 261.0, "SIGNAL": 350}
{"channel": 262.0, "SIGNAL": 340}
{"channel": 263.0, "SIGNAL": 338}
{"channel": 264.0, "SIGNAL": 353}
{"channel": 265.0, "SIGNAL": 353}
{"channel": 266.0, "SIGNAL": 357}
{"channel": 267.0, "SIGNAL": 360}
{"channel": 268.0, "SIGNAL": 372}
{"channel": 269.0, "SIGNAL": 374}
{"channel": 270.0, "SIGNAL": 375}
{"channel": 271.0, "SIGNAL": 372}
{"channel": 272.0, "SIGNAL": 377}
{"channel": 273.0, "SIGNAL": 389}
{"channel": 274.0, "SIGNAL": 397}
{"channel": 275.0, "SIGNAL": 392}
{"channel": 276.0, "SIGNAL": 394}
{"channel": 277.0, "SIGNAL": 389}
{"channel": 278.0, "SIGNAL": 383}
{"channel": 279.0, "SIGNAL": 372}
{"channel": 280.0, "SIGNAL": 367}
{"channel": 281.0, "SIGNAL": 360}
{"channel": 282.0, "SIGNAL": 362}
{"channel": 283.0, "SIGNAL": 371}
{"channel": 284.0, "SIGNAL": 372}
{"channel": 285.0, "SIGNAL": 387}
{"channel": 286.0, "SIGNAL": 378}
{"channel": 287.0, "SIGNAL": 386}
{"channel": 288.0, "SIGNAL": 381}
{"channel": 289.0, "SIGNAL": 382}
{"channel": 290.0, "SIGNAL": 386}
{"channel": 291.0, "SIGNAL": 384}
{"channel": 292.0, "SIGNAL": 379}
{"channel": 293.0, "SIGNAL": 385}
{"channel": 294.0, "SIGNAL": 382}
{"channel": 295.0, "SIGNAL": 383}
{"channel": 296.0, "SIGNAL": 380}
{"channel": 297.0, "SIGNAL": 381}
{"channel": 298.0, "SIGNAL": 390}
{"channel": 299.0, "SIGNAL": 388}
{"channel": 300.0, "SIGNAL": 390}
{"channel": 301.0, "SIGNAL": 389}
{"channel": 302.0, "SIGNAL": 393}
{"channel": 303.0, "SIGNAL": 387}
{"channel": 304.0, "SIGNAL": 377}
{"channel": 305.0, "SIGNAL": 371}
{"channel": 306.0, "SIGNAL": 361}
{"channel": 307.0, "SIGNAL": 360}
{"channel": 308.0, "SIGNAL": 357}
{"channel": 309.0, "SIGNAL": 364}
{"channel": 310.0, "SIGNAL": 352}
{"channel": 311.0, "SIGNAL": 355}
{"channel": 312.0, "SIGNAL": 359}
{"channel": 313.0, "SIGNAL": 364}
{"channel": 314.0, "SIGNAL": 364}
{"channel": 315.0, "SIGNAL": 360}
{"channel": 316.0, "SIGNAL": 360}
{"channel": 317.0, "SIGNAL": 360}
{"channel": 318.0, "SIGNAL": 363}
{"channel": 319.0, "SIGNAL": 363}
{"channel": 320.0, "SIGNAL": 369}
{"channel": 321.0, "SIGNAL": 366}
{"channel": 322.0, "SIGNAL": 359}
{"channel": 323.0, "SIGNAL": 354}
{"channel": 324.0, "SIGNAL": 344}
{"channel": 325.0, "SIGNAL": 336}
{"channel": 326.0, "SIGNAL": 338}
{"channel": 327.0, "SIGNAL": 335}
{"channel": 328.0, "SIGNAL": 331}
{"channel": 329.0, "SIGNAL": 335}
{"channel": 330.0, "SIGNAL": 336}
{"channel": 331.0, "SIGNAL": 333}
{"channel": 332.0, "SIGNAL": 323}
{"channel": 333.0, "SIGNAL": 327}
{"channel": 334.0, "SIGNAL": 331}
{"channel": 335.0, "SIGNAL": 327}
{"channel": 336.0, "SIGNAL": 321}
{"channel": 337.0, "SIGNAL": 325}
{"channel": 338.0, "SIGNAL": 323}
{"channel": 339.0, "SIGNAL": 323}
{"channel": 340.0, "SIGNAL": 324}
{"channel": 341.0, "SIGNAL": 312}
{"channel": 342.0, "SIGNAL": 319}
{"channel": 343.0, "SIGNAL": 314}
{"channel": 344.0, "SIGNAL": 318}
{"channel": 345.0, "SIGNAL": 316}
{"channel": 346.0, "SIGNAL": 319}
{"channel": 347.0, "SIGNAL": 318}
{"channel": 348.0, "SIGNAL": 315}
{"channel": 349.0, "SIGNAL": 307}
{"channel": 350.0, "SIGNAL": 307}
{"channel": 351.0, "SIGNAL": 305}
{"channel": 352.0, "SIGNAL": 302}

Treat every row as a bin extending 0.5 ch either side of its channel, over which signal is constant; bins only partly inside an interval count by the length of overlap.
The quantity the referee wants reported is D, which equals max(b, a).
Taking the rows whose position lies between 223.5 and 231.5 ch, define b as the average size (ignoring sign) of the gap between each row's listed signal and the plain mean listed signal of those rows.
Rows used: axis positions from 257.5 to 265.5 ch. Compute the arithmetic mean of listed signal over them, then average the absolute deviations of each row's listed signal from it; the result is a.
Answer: 27.7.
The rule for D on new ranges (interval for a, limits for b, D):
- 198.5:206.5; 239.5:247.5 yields 8.0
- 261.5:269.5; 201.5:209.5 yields 9.9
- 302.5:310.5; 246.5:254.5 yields 9.2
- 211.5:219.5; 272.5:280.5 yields 8.5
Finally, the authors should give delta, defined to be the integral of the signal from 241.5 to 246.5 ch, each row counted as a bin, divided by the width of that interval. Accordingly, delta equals 342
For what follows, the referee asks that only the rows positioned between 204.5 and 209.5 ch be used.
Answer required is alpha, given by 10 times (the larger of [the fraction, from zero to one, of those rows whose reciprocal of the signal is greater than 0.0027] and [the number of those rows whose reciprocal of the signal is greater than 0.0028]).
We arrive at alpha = 10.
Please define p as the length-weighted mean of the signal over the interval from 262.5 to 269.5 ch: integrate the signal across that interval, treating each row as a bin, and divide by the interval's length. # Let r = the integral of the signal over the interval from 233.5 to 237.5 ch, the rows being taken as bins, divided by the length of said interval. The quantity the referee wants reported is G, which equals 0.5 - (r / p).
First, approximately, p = 358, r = 305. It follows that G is -0.35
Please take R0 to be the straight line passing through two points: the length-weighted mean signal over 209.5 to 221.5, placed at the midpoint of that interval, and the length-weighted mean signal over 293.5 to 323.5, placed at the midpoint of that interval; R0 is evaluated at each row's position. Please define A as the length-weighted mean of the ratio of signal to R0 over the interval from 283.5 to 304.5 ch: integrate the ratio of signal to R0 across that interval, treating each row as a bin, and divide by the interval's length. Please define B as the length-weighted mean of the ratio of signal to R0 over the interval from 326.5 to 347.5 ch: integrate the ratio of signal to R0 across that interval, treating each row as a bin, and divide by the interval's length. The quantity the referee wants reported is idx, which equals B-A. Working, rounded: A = 1.03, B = 0.88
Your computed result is -0.15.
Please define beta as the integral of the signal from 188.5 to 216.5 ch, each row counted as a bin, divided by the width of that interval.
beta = 371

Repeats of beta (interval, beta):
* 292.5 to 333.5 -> 362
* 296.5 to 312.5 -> 373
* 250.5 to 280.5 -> 363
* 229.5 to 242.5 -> 309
